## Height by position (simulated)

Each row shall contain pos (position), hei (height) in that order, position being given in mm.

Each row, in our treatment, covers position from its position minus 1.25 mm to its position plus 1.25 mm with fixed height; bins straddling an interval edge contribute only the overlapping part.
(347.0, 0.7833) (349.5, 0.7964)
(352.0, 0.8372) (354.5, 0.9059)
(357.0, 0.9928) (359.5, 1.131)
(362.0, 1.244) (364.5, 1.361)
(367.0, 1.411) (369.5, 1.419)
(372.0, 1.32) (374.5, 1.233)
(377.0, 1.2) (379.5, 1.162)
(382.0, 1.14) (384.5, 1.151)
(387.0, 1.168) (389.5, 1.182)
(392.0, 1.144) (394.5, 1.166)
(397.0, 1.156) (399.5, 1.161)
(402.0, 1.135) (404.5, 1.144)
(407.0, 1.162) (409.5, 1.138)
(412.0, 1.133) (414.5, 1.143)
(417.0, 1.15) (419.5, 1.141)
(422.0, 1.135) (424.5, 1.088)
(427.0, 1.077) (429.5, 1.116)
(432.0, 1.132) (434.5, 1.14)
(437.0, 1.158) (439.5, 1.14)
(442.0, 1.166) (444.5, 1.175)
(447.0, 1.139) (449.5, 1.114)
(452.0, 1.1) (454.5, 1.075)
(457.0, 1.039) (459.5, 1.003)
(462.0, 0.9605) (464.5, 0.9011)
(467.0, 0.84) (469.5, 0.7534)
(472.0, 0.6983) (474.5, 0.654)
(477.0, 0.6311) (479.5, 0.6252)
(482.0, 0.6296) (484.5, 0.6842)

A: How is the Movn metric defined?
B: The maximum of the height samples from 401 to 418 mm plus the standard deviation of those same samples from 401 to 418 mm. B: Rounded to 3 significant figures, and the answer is 1.17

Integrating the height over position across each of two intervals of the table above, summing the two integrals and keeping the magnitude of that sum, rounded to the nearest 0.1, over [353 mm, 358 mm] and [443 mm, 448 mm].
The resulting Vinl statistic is 10.5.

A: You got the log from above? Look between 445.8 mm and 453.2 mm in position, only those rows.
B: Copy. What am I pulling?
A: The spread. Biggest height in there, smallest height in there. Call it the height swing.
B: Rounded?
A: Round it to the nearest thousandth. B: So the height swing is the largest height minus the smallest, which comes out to 0.039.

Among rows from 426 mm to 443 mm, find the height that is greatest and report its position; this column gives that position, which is 442.0 mm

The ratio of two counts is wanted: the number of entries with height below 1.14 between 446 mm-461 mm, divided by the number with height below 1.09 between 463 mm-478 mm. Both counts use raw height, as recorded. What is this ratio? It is 1.0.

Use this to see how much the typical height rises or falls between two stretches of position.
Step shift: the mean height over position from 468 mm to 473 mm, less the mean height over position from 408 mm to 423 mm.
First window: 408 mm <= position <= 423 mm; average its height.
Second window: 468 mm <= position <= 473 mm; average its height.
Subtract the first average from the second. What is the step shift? -0.41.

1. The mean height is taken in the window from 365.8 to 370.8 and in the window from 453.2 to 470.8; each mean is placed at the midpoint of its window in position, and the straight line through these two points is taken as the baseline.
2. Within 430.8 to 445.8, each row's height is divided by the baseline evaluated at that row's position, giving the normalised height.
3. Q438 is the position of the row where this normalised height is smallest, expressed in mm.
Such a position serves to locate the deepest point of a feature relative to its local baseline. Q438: 432.0 mm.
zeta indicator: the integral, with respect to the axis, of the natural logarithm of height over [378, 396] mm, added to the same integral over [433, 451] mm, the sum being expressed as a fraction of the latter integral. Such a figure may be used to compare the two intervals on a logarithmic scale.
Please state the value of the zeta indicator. 2.1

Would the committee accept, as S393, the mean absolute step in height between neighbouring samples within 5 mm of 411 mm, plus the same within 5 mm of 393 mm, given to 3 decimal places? 0.036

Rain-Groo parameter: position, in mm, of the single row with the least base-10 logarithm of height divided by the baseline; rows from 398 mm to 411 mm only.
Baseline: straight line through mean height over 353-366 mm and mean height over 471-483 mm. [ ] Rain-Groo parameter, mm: 402.0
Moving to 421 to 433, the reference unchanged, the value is 424.5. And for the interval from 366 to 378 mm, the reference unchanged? 377.0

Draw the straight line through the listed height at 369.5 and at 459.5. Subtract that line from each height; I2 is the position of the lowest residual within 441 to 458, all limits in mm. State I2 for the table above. 457.0 mm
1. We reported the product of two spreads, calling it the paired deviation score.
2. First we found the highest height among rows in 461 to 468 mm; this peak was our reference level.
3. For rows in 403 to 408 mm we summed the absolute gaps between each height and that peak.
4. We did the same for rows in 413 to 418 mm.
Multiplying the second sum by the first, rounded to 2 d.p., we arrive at 0.14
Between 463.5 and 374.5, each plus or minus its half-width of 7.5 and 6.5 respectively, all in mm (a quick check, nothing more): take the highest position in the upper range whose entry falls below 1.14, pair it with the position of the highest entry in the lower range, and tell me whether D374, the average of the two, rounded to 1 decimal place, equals 419.5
